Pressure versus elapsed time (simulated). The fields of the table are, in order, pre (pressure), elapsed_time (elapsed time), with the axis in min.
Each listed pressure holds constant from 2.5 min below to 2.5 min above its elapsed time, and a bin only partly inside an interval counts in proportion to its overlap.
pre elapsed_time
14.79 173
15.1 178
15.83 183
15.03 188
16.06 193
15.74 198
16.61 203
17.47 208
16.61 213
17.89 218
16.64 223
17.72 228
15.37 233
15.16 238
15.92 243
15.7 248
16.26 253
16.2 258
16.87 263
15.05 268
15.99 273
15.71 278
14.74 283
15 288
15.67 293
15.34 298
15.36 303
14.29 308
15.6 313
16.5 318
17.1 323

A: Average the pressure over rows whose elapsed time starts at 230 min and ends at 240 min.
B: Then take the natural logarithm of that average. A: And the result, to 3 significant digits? 2.73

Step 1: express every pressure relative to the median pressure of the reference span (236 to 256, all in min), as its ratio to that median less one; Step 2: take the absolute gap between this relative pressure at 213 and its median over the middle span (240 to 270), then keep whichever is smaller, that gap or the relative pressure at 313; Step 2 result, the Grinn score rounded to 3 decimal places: -0.013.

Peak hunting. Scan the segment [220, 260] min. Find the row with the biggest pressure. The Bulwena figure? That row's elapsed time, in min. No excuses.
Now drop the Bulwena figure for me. 228 min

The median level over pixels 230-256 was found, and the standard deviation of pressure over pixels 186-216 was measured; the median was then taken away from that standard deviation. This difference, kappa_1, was -14.9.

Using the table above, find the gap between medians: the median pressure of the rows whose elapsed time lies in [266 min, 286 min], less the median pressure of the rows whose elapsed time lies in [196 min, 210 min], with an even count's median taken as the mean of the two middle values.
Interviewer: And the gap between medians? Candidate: -1.2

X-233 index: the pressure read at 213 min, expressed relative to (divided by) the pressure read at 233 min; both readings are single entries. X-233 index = 1.08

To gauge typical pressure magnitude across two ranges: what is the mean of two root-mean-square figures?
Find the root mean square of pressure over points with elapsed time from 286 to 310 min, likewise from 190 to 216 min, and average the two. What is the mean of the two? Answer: 15.8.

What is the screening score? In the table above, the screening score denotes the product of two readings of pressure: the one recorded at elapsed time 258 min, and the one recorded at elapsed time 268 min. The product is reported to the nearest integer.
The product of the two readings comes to 244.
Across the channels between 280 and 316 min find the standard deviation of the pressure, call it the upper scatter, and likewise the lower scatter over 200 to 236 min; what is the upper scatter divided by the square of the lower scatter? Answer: 0.7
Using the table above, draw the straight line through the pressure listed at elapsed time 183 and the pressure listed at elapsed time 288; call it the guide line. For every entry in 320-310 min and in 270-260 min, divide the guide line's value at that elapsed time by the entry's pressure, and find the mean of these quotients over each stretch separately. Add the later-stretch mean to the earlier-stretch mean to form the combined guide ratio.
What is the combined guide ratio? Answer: 1.88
